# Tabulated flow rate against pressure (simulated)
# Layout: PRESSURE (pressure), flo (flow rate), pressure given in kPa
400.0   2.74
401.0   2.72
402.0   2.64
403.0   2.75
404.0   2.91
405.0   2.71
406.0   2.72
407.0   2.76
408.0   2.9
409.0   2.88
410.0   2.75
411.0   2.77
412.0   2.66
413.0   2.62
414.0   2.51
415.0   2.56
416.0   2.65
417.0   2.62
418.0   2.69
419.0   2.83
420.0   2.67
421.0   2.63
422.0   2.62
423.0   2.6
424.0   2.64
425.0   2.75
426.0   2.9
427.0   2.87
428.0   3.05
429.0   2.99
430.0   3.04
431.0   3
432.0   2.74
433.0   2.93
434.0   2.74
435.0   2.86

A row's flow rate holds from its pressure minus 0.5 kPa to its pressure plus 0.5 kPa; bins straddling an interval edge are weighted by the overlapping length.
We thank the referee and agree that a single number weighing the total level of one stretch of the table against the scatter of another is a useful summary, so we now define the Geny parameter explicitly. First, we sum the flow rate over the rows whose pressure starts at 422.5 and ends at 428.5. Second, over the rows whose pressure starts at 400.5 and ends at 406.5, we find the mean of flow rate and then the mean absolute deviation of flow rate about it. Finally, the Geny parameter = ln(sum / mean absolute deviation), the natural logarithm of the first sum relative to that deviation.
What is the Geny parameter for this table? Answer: 5.65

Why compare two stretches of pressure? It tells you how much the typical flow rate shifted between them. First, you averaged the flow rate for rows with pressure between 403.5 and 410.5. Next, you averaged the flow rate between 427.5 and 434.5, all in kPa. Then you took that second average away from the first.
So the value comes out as -0.12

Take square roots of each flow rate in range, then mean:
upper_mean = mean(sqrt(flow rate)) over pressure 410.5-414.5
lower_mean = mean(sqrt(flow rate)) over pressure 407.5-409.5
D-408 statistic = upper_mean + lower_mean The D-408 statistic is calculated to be 3.32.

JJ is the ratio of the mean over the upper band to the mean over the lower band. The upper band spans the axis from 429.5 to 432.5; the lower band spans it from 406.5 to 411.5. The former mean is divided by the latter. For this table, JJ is 1.04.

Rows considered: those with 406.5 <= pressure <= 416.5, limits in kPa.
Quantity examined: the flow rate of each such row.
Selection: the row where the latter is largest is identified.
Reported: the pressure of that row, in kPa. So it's 408.0 kPa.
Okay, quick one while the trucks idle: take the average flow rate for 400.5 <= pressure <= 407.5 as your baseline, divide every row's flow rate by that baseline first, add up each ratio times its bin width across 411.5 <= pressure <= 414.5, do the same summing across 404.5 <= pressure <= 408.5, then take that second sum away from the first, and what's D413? -1.2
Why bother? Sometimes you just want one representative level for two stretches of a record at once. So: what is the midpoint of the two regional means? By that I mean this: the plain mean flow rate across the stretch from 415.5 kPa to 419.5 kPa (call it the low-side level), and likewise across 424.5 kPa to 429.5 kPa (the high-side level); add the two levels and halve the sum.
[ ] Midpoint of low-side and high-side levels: 2.80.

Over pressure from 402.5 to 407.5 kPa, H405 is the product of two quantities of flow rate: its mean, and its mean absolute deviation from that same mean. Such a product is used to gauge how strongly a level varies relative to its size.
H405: 0.155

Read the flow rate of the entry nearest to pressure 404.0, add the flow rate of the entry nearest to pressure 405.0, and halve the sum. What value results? 2.81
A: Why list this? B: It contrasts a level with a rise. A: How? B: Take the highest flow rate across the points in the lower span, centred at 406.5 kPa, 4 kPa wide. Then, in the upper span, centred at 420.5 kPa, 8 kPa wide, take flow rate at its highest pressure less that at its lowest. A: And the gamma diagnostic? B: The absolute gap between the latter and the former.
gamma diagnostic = 2.88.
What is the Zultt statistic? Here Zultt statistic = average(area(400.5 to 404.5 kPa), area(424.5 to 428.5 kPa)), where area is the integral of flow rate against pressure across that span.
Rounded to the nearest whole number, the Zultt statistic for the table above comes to 11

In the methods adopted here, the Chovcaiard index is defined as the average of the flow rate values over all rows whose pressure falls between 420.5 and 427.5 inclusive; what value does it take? 2.72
